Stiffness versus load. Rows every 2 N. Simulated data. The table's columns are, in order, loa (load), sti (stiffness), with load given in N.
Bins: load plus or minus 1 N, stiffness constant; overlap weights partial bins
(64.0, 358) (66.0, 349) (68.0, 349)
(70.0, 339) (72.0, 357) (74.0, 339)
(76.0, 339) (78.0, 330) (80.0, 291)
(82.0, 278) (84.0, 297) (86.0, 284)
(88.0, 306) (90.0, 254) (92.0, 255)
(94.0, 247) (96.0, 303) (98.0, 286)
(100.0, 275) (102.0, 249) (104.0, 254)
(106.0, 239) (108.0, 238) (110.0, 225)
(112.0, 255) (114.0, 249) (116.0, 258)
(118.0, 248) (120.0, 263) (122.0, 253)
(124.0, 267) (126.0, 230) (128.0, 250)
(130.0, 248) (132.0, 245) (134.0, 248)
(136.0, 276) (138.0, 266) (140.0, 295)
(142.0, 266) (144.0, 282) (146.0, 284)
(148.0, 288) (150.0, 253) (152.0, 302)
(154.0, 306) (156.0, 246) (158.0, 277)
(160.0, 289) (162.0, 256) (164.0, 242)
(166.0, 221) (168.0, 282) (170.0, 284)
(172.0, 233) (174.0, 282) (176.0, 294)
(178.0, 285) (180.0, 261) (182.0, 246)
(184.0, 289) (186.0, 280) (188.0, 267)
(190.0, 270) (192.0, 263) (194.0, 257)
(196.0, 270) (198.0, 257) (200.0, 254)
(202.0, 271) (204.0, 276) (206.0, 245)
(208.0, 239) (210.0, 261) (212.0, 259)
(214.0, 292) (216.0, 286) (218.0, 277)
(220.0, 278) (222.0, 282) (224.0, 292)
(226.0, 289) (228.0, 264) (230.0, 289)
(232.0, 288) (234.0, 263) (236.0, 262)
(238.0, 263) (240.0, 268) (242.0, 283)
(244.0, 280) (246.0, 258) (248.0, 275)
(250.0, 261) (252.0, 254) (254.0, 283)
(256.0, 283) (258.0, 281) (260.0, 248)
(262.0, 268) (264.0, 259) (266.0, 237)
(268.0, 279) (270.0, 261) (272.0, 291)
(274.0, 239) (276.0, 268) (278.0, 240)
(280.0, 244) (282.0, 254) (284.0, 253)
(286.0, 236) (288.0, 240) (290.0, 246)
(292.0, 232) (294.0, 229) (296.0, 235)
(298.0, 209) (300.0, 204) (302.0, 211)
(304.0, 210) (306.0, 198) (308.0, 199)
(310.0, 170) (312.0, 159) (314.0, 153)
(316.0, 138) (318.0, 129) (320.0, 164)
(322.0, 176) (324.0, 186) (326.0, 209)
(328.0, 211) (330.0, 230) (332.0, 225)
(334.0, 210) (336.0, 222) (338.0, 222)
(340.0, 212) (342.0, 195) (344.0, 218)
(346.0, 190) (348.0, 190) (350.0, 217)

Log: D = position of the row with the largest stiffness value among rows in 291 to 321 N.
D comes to 296.0 N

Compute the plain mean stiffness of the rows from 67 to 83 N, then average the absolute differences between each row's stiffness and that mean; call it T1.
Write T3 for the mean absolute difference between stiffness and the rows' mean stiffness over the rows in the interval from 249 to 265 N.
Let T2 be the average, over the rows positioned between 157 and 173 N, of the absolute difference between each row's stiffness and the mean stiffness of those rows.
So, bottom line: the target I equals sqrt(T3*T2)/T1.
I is 0.7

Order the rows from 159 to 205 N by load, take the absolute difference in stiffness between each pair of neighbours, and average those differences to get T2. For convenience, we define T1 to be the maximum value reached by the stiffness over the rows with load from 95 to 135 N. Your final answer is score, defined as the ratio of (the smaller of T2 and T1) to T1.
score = 0.0635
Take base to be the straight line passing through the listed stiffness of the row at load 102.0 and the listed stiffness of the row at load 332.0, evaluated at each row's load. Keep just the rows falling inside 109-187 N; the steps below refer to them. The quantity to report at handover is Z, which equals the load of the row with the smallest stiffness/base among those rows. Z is 110.0 N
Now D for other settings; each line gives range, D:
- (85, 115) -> 88.0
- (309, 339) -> 330.0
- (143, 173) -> 154.0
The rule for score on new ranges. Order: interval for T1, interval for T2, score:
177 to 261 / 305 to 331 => 0.0491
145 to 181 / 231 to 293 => 0.0523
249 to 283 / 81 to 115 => 0.0634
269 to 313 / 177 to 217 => 0.0490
